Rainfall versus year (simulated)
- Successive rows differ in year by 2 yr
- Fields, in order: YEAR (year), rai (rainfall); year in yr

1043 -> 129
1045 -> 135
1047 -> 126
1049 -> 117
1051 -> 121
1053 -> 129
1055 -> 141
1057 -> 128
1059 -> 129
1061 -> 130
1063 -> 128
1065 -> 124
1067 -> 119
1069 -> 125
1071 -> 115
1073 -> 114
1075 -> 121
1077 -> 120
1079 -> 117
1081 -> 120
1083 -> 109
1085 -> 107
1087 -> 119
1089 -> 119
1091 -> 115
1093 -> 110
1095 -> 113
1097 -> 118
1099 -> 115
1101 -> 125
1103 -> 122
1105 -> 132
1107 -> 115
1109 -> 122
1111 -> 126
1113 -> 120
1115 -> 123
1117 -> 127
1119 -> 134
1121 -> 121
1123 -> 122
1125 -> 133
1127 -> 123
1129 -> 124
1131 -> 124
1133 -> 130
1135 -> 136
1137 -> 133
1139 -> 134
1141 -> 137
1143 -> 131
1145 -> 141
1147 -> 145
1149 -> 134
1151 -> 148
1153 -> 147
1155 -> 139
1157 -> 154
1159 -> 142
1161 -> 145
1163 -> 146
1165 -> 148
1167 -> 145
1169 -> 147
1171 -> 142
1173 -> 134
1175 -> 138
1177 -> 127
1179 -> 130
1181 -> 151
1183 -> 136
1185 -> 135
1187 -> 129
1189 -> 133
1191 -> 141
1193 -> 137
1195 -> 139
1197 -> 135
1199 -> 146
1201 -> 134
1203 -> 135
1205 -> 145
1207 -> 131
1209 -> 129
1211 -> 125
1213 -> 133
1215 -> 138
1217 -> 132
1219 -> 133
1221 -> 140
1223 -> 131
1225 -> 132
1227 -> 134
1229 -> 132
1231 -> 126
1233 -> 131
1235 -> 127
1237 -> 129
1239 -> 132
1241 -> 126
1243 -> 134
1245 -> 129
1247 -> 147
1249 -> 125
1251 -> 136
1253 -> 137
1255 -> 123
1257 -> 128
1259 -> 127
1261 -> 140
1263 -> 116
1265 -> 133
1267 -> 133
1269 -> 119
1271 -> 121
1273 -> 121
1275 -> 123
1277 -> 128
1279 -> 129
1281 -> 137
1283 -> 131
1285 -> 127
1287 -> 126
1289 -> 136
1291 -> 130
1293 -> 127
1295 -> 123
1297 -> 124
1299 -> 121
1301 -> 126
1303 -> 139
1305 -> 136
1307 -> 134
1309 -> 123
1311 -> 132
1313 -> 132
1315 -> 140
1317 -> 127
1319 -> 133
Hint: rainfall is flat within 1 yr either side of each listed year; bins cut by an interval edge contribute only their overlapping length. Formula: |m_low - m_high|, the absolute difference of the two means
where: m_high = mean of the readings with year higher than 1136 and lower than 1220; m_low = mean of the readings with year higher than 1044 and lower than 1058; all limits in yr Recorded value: 10.0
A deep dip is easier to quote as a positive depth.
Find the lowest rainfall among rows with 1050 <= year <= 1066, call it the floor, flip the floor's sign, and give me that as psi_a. -121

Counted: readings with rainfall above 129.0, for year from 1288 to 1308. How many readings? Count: 5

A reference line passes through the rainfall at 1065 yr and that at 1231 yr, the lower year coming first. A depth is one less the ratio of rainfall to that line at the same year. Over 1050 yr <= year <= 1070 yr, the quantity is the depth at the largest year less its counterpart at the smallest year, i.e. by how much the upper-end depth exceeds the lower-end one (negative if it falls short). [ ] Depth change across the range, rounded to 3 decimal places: -0.031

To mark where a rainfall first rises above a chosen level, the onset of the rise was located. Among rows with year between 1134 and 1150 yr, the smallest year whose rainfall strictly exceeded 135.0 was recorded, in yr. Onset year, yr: 1135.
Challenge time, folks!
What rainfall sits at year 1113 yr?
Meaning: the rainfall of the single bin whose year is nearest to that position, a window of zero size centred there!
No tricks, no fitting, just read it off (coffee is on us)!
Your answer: 120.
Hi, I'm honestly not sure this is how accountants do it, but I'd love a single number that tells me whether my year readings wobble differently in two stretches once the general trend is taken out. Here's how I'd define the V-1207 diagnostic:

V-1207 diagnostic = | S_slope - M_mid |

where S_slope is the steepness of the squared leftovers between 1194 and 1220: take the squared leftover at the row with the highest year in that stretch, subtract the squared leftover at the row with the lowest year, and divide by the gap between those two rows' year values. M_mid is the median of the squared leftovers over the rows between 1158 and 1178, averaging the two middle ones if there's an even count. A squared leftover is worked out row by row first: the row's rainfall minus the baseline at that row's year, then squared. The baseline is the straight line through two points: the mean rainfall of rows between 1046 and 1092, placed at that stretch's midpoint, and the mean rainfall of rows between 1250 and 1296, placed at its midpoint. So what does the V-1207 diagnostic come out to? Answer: 365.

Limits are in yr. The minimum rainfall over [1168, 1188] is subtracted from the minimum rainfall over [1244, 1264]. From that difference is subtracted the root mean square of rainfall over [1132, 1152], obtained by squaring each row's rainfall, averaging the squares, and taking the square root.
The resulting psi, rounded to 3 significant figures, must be -148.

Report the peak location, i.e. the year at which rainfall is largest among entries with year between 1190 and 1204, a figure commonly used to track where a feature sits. 1199 yr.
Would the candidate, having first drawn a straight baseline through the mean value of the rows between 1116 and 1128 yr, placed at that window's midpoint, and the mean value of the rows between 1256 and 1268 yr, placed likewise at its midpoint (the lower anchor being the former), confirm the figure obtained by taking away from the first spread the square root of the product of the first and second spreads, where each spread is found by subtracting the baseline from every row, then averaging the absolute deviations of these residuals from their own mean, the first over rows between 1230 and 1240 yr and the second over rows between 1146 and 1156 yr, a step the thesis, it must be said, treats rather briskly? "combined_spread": -1.1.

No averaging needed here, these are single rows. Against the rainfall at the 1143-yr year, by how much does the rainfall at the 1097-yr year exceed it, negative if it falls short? -13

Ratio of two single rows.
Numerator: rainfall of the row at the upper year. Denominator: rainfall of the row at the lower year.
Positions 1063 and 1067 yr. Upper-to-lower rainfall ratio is 0.93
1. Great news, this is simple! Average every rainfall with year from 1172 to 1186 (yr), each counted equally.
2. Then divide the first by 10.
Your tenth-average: 13.6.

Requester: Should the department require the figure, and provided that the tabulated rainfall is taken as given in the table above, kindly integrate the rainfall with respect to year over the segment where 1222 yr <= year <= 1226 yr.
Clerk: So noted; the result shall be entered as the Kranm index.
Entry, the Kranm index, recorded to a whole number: 526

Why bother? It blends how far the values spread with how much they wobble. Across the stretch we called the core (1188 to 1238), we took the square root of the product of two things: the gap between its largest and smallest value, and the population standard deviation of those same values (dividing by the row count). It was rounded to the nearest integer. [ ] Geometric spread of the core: 10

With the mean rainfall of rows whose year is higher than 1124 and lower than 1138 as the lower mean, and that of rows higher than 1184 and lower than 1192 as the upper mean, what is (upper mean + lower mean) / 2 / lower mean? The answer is 1.02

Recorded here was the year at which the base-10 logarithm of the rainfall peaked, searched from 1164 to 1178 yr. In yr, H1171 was 1165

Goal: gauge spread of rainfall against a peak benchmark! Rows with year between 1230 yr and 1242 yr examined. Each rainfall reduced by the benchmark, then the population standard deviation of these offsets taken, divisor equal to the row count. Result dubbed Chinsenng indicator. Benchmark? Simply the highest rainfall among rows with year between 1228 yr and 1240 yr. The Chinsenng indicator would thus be 2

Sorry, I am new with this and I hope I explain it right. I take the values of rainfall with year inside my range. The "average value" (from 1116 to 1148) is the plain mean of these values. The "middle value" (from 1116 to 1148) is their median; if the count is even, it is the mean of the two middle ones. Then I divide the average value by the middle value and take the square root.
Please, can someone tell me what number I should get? 1.00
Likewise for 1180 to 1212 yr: 1.00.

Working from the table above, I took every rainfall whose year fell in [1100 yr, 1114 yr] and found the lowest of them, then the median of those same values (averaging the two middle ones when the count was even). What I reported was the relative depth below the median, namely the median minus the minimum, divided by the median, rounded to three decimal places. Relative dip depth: 0.057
